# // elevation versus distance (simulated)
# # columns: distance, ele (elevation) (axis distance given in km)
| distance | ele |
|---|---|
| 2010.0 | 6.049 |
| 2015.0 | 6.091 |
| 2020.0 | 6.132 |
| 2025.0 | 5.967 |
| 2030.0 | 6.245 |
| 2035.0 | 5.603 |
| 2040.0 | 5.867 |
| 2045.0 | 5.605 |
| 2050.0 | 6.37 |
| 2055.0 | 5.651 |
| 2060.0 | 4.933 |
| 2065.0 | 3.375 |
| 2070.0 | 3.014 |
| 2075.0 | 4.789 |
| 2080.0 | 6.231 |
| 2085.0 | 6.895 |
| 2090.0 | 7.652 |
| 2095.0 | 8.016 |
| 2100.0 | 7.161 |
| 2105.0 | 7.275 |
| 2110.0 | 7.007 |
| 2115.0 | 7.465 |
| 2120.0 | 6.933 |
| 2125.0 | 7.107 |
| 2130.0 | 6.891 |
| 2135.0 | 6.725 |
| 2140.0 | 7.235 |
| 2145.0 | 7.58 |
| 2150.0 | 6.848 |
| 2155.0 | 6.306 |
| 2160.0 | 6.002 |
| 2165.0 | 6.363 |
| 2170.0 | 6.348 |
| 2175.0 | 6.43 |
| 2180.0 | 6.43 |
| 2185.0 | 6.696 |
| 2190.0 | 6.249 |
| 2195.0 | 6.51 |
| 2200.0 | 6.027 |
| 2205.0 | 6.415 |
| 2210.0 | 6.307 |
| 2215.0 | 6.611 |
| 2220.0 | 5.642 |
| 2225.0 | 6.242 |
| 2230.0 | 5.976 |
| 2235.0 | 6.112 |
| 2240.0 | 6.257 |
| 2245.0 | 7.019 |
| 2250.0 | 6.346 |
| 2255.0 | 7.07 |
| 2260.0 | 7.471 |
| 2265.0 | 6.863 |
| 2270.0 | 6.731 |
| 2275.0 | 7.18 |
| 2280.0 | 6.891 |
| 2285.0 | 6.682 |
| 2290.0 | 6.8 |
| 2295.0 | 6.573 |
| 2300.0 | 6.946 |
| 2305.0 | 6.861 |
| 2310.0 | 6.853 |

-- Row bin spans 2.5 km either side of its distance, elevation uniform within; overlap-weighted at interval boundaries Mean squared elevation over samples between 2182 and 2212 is 41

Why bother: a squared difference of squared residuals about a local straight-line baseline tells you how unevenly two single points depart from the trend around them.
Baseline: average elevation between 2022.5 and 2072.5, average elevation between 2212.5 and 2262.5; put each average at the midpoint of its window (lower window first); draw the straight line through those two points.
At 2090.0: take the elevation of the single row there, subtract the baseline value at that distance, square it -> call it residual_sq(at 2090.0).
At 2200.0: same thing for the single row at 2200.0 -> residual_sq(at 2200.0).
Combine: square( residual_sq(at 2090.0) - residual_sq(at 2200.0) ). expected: 20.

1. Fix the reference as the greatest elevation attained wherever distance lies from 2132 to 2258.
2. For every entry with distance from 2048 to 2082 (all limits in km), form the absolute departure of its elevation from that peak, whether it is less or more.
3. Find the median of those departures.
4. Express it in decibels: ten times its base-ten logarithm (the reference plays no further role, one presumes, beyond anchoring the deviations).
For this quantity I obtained 4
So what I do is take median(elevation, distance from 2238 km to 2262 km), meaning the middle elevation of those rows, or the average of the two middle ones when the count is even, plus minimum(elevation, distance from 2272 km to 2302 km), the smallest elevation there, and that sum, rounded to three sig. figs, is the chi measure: 13.6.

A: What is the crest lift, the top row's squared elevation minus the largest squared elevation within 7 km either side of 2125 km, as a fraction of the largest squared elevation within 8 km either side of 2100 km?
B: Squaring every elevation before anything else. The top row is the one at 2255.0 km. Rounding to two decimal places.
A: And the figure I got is -0.01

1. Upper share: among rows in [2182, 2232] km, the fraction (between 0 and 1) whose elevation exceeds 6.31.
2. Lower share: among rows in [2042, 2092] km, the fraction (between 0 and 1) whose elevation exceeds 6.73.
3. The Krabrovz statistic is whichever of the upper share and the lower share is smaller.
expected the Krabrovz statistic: 0.20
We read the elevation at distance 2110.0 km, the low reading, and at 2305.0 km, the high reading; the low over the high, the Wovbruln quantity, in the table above 1.02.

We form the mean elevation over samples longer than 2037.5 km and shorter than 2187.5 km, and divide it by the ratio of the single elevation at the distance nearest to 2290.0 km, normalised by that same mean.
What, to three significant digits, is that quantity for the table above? 5.97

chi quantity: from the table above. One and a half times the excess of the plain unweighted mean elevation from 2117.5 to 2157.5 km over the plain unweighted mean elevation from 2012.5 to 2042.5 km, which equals 1.5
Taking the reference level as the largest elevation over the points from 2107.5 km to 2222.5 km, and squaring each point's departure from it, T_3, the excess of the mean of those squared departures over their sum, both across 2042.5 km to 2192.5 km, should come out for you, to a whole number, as -78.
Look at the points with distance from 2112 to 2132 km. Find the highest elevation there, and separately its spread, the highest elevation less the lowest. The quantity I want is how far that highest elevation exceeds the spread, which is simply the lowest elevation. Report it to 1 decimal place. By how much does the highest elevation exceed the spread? 6.9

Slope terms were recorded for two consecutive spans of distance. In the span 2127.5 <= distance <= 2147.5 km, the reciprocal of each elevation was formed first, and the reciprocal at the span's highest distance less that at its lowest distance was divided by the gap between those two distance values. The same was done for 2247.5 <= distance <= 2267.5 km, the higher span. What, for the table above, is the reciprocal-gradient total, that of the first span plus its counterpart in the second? -0.0017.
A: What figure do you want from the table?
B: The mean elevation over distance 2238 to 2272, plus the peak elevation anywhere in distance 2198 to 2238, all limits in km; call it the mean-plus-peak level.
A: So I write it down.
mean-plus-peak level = 13.4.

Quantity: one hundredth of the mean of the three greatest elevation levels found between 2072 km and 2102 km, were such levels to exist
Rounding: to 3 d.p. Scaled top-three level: 0.076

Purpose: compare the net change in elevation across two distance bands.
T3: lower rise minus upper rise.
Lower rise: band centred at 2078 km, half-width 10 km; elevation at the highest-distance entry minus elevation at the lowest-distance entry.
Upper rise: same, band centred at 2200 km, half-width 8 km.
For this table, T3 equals 4.0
